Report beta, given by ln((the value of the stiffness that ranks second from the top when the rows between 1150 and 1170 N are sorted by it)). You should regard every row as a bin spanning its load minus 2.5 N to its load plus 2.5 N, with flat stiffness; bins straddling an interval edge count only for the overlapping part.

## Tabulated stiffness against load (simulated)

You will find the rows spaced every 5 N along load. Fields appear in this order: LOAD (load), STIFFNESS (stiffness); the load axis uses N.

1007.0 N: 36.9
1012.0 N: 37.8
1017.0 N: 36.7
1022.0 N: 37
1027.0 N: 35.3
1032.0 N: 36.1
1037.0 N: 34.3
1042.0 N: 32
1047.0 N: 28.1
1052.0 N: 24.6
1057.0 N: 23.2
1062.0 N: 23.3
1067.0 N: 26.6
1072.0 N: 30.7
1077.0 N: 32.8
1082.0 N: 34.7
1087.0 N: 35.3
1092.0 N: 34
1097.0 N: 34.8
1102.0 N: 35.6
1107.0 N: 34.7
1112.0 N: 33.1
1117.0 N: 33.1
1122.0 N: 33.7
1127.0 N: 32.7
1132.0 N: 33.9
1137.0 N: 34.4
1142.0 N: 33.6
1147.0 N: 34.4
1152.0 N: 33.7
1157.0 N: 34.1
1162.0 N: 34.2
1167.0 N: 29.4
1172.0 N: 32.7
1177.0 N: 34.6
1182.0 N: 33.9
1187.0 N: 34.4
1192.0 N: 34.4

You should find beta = 3.53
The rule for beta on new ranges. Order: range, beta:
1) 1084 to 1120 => 3.56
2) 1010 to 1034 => 3.61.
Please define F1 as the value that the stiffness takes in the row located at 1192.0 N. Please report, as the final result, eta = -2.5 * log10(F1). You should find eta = -3.84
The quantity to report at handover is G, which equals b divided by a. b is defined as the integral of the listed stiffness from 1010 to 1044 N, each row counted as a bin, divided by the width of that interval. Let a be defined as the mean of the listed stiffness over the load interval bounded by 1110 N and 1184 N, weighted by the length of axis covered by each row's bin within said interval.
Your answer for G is 1.07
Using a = 33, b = 35.6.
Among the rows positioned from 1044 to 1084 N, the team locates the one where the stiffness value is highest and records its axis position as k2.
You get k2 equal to 1082.0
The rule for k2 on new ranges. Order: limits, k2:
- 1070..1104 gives 1102.0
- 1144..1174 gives 1147.0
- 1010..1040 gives 1012.0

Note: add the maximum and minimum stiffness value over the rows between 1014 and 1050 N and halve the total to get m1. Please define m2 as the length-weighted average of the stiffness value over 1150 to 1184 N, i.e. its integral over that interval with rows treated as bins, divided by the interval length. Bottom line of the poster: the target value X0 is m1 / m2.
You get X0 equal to 0.980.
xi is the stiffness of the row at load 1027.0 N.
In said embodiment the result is 35.3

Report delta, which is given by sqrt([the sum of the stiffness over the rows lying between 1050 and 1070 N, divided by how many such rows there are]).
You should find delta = 4.94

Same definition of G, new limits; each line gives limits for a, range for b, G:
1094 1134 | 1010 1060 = 0.95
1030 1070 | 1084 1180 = 1.19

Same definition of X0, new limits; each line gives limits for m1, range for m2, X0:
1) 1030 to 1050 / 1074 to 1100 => 0.937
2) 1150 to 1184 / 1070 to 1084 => 0.978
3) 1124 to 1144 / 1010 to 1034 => 0.918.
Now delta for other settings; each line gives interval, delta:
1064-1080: 5.48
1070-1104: 5.83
